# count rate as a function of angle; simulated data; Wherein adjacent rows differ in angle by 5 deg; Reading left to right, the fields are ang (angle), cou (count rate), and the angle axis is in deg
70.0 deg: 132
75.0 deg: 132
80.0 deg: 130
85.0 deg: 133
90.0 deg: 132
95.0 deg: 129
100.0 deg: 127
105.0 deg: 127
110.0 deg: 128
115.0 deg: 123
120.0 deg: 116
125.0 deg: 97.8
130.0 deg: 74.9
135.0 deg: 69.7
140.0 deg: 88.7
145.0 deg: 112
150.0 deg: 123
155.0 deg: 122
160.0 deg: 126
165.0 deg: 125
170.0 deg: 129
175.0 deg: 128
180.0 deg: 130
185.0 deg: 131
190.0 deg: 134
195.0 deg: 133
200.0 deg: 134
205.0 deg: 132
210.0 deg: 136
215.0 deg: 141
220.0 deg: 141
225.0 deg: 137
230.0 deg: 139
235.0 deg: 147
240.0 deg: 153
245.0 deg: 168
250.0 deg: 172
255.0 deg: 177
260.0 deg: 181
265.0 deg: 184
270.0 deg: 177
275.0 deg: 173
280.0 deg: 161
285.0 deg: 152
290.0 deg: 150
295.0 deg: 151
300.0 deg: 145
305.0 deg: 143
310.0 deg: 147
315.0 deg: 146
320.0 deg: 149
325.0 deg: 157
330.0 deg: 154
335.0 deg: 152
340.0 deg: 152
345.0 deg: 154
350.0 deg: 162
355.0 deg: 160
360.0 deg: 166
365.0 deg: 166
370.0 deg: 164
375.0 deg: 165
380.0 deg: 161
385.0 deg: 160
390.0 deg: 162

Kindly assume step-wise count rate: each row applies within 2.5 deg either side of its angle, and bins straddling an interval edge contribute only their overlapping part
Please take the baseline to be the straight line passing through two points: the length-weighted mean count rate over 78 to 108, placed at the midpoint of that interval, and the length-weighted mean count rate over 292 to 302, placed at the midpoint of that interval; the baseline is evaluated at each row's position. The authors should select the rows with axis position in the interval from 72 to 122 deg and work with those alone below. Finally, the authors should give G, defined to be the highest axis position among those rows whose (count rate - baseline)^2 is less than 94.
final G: 115.0 deg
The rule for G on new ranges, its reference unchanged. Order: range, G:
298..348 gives 345.0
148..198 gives 195.0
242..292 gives 290.0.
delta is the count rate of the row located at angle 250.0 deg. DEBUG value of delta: 172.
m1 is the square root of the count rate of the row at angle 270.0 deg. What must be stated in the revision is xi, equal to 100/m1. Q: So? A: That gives 7.5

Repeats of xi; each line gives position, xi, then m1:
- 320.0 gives 8.2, 12.2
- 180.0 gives 8.8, 11.4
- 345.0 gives 8.1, 12.4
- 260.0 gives 7.4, 13.5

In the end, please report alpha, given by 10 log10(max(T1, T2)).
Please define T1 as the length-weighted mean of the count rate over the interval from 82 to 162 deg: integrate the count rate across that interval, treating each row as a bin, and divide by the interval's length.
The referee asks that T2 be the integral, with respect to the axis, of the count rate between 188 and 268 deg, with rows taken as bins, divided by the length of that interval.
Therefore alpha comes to 21.8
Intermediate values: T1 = 114.3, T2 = 151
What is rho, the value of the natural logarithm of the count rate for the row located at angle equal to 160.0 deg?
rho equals 4.84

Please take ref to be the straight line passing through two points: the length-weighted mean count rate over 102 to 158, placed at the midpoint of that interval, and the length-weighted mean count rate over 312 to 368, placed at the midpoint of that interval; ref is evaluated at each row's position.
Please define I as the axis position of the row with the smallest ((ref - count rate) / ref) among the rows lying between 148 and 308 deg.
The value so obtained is 265.0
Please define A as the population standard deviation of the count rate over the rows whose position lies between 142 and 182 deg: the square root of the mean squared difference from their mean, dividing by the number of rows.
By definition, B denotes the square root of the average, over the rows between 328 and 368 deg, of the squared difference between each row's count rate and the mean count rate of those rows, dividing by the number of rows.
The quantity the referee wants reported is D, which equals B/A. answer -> 1.05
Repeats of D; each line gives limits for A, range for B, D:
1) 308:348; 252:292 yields 3.50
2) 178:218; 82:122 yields 1.56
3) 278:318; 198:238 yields 0.84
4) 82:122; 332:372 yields 1.12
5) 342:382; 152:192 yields 0.93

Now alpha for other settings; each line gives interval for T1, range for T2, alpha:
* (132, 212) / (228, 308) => 22.1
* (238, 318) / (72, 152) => 22.1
